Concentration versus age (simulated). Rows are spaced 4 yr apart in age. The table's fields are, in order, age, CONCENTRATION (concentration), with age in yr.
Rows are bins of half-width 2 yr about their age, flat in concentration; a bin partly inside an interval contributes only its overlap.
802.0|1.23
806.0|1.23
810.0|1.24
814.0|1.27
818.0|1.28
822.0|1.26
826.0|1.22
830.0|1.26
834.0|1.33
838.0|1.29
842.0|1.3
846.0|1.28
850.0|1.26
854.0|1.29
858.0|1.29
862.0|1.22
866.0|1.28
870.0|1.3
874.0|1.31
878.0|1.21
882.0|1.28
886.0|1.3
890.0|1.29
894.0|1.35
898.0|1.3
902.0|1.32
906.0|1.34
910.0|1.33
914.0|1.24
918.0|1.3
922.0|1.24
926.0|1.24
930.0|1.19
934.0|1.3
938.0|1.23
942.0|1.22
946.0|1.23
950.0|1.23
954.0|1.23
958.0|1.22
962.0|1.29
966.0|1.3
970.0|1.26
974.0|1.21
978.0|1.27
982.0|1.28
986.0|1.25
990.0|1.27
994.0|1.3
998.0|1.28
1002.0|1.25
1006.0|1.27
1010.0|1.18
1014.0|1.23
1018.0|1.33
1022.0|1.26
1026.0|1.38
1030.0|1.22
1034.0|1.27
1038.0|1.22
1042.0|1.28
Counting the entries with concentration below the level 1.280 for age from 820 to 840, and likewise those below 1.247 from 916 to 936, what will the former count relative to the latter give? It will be 1.0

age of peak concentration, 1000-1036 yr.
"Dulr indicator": 1026.0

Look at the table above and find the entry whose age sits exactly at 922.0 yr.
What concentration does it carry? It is 1.24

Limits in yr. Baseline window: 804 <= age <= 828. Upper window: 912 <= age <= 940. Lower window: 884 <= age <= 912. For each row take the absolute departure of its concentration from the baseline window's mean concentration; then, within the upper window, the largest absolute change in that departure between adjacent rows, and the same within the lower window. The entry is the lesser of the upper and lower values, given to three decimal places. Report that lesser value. 0.050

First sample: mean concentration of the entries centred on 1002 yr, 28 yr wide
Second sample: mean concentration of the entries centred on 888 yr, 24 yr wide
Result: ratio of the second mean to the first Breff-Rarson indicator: 1.03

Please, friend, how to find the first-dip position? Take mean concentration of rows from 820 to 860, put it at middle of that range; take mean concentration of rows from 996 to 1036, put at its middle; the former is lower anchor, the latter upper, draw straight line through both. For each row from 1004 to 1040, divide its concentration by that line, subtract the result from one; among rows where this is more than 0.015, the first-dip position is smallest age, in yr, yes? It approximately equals 1010.0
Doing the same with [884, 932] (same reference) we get 914.0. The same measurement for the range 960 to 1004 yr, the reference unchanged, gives 974.0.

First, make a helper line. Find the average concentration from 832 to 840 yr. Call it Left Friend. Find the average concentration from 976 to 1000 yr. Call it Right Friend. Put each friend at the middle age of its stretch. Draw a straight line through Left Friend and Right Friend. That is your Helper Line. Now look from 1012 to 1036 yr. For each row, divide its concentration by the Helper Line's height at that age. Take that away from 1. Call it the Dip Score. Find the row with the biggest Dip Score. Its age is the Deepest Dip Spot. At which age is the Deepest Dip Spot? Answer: 1030.0 yr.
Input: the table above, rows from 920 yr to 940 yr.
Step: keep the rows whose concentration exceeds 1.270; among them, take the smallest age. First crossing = 934.0 yr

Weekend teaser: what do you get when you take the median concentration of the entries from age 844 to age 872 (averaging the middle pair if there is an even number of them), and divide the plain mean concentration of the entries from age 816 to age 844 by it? 1.00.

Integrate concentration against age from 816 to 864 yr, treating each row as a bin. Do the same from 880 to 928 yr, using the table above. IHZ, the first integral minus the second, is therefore -1.0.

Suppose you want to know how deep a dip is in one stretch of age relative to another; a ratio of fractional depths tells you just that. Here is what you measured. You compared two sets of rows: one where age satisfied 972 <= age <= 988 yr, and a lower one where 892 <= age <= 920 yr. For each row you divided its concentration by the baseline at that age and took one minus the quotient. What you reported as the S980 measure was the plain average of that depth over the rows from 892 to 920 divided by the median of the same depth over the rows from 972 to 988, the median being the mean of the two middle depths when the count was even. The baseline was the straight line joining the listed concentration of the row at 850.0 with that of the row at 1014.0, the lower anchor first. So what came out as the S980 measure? 2.5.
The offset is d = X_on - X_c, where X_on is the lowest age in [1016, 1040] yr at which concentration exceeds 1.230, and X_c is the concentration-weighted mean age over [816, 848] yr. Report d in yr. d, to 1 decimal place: 185.9 yr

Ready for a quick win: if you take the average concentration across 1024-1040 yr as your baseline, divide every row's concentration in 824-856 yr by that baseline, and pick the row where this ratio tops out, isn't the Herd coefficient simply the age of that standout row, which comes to 834.0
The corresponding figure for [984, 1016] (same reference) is 994.0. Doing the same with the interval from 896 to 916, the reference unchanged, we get 906.0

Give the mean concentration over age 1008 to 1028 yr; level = 1.28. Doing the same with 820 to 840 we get 1.27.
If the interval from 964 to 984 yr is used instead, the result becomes 1.26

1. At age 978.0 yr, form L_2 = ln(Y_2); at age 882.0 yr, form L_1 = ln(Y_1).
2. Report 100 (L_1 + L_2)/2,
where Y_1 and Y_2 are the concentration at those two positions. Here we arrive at 24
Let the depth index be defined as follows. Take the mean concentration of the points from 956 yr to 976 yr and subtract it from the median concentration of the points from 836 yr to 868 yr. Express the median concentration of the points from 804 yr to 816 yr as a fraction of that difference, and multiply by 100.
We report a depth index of 4276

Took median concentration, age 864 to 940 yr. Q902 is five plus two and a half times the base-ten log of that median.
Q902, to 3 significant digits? 5.28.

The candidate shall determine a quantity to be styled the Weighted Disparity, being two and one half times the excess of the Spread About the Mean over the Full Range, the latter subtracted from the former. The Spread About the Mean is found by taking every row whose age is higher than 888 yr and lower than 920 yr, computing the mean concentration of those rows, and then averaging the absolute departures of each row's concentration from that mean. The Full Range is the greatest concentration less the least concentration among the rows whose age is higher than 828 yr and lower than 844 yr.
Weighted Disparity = -0.11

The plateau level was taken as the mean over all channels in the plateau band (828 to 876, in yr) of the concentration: 1.28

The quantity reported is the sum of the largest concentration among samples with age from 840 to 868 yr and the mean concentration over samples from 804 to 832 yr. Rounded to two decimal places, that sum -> 2.55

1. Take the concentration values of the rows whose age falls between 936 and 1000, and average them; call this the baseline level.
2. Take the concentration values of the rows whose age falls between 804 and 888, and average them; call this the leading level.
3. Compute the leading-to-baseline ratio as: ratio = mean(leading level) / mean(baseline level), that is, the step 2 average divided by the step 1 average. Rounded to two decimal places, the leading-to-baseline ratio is 1.01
